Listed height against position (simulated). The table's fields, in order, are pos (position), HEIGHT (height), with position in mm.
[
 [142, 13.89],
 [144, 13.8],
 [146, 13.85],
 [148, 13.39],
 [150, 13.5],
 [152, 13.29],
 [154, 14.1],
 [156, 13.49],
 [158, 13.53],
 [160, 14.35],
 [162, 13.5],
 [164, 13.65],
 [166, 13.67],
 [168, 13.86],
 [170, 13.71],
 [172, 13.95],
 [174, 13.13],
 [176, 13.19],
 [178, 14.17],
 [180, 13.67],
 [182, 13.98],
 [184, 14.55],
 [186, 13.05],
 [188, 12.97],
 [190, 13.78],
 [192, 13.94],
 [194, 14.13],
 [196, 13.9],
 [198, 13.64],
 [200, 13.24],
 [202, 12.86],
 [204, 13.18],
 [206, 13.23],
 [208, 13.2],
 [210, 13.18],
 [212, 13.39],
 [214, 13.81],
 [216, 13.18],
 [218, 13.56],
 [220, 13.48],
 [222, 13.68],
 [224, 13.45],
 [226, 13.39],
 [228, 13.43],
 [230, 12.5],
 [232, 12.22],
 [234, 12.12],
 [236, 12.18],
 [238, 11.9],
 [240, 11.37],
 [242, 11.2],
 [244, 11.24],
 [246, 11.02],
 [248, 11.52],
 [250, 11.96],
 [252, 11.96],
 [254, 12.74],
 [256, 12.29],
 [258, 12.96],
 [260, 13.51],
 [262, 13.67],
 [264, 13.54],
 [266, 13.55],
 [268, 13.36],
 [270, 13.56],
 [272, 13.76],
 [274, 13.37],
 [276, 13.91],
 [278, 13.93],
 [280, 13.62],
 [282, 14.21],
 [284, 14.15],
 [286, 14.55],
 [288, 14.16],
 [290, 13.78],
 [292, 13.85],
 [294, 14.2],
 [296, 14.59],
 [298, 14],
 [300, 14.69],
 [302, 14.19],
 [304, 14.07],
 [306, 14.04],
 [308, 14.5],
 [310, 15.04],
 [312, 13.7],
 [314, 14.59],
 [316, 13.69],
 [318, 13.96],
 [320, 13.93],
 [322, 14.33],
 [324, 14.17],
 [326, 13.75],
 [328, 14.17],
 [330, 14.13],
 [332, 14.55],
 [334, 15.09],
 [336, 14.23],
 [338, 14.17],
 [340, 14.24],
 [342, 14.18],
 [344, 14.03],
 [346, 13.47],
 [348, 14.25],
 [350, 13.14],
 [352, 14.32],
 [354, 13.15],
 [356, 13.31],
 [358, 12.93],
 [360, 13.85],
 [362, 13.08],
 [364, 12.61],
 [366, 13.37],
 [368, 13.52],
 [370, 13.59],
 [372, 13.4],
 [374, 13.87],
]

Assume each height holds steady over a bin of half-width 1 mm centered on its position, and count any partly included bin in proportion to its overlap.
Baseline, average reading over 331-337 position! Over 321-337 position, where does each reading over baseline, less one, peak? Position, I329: 334 mm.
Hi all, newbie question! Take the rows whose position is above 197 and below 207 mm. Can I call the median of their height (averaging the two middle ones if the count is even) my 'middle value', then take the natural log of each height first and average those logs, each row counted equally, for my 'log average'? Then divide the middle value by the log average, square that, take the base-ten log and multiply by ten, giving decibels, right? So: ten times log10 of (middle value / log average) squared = 14.2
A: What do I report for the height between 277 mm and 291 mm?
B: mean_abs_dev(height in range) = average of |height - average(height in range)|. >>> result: 0.24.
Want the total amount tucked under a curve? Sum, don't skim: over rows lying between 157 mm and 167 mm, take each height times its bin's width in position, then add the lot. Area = 137.4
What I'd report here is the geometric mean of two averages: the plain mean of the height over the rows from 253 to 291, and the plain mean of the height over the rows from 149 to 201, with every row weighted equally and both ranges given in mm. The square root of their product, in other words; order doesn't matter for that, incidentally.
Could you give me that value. 13.7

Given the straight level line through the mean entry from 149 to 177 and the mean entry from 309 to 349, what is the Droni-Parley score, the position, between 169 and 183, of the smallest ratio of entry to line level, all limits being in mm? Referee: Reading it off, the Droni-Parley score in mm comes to 174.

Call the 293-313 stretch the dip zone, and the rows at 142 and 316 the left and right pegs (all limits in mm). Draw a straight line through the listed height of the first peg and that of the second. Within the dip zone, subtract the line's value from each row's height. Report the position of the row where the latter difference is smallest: 312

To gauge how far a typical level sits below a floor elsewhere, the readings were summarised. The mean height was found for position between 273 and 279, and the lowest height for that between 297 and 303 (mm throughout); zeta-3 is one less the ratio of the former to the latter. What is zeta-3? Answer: 0.019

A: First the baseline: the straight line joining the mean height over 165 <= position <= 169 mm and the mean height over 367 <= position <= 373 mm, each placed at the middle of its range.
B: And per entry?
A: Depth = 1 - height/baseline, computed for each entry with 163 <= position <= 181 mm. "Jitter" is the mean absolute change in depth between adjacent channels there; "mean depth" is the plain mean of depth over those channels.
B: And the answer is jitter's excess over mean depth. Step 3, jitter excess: 0.020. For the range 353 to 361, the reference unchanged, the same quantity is 0.021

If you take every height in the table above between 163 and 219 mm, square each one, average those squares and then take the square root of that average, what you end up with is 13.6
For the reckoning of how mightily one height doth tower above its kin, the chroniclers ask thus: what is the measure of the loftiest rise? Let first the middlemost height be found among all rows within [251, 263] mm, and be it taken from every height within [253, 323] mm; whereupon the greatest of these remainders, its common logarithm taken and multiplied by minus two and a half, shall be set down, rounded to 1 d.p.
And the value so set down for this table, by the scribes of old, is -0.9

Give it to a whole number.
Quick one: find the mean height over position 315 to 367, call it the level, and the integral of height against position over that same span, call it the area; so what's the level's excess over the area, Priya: -706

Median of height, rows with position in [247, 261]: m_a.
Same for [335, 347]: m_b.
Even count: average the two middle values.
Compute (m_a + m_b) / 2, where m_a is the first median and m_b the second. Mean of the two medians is 13.2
